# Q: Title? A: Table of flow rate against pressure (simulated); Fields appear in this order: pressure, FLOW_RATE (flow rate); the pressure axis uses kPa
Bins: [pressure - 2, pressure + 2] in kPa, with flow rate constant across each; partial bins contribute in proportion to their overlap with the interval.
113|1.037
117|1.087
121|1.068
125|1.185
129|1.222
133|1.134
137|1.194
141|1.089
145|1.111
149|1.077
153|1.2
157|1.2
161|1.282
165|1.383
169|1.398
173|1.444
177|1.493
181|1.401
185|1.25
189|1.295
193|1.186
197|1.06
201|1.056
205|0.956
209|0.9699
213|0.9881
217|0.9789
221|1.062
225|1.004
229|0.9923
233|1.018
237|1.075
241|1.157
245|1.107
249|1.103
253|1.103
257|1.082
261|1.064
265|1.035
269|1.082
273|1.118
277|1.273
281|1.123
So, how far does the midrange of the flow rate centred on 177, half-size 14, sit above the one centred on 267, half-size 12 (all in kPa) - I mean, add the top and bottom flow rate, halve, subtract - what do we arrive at 0.22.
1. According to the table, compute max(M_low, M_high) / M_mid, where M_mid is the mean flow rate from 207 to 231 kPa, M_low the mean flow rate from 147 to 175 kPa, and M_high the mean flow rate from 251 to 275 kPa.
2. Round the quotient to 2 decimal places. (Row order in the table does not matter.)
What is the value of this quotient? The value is 1.28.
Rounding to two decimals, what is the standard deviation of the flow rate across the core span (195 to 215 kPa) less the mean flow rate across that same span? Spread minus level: -0.96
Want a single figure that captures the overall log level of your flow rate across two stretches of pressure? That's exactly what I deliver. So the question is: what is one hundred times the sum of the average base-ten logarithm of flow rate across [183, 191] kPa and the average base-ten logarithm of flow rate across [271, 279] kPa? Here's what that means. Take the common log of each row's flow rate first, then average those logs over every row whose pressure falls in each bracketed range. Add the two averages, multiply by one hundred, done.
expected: 18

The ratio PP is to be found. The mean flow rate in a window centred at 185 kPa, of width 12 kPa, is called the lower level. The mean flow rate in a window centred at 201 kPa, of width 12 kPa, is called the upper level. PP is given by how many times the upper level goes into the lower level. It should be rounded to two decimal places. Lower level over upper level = 1.28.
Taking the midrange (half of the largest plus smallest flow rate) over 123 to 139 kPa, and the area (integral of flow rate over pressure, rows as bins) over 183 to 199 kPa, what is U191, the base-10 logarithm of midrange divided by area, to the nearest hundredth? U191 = -1.21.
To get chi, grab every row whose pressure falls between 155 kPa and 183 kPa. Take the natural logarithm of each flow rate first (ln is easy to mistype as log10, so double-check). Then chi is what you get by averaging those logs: 0.314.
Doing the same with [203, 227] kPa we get -0.007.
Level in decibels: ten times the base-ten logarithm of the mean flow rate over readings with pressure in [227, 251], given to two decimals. 0.32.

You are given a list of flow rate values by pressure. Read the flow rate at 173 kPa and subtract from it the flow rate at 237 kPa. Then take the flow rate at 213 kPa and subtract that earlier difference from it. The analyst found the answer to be 0.62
